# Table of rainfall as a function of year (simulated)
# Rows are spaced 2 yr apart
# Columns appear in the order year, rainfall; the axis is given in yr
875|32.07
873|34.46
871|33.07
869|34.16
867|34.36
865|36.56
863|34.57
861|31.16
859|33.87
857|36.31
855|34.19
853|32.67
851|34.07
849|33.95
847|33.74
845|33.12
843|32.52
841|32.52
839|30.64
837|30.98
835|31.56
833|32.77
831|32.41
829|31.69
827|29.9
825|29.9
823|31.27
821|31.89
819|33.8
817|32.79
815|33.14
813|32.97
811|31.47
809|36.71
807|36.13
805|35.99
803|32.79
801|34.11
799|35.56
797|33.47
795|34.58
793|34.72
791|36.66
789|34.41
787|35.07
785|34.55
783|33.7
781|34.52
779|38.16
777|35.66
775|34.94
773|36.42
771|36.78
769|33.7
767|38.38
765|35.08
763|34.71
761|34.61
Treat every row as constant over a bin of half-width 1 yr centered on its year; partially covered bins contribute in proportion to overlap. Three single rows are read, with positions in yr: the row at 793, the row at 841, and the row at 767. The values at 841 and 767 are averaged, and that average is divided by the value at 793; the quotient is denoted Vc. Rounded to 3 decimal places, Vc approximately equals 1.021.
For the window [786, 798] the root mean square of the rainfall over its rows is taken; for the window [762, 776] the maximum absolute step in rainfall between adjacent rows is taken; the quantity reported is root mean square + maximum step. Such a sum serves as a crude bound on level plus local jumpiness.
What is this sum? 39.5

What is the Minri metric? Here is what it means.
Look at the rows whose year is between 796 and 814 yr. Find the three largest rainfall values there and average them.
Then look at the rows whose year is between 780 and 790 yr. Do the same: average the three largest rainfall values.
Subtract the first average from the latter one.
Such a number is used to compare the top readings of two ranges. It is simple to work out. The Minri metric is -2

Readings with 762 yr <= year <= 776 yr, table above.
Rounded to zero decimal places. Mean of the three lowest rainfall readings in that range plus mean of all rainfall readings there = 70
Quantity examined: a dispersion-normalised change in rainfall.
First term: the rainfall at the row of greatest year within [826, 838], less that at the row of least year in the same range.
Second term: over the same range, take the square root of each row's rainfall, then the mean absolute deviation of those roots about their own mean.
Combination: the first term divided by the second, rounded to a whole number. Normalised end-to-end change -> 16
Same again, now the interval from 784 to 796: 1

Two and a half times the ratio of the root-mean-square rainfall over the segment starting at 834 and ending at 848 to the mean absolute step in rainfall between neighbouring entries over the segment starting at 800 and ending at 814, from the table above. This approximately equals 40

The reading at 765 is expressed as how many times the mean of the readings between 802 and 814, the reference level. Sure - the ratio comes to 1.02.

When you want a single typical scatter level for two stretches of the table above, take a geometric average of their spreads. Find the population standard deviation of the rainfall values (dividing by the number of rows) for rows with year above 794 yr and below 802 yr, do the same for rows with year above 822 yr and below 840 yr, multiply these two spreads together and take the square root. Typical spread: 0.85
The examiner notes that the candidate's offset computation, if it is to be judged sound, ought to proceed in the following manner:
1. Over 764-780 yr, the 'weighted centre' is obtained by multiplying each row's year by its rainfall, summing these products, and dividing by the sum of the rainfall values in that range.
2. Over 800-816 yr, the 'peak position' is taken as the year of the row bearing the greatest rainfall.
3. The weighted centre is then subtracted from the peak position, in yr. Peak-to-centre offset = 37.0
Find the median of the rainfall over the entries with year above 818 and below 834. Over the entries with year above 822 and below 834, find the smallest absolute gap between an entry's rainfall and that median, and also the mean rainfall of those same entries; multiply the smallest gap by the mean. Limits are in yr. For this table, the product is 3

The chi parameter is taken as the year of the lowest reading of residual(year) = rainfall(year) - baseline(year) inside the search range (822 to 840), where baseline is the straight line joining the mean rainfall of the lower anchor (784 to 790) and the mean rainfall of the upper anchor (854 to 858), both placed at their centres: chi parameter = 827 yr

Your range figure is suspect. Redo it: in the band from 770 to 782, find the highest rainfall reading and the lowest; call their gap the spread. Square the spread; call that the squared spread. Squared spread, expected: 13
